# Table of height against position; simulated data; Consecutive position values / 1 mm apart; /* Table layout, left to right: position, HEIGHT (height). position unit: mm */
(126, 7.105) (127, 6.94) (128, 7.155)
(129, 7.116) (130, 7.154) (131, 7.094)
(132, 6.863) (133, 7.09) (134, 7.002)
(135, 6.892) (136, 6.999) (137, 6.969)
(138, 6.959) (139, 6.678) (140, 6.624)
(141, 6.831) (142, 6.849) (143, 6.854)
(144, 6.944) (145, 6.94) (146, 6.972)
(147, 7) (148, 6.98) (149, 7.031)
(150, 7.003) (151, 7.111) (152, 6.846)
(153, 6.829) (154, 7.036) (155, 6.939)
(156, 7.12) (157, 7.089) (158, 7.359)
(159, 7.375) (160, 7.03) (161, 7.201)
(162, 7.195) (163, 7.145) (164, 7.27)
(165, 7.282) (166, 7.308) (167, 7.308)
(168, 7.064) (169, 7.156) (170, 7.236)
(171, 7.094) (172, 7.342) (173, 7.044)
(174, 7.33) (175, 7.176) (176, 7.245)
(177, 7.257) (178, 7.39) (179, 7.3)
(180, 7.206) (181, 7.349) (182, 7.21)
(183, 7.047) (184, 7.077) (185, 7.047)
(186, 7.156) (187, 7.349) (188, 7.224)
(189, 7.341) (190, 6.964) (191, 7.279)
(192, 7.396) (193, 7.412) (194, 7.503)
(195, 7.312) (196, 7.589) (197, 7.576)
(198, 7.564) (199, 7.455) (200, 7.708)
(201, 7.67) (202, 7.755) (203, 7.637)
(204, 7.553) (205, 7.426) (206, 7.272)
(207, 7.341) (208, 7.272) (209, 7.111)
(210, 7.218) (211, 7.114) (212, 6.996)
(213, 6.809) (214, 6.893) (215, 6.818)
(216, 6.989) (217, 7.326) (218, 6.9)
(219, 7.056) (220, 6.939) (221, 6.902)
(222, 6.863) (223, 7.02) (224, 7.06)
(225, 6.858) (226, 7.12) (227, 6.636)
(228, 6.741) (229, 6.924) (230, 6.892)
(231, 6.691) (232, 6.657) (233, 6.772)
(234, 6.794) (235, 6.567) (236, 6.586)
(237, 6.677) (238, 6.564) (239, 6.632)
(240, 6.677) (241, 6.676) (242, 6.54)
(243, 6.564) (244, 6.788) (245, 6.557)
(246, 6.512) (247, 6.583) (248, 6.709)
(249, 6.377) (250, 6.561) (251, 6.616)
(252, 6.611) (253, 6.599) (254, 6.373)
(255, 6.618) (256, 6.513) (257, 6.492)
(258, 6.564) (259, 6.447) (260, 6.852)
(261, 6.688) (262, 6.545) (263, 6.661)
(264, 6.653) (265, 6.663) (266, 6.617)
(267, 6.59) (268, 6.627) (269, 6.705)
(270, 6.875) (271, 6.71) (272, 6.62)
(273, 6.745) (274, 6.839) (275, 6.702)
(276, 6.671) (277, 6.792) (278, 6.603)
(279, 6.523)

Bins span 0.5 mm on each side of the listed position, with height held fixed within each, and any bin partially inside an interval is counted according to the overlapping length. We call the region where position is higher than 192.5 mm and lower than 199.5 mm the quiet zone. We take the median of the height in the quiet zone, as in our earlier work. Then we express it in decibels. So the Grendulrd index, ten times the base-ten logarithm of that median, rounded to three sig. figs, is 8.75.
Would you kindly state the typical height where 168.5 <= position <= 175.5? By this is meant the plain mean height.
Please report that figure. 7.2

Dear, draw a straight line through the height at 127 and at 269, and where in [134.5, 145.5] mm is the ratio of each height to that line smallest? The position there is 140 mm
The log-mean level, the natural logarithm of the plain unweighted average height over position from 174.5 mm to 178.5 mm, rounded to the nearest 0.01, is 1.98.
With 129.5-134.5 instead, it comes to 1.95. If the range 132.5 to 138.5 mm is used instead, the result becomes 1.94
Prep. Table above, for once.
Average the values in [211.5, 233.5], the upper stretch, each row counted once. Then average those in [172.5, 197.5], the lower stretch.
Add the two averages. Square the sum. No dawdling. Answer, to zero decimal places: 201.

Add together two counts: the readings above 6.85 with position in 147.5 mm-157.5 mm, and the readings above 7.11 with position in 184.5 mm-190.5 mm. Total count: 12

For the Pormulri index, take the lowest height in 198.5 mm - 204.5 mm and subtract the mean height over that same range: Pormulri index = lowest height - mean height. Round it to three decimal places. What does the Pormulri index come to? -0.175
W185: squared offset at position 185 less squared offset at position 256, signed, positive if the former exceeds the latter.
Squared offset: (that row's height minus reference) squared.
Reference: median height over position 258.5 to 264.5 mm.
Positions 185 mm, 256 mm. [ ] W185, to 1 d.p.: 0.1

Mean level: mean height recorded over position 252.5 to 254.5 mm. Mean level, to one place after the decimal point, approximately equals 6.5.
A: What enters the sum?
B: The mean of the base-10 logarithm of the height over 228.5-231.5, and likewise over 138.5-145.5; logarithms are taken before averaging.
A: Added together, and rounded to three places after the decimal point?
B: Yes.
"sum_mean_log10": 1.668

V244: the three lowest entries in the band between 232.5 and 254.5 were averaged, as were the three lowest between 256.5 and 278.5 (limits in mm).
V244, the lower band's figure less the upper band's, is -0.07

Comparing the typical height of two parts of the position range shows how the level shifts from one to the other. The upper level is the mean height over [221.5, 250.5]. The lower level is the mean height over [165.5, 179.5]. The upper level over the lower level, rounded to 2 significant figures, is 0.93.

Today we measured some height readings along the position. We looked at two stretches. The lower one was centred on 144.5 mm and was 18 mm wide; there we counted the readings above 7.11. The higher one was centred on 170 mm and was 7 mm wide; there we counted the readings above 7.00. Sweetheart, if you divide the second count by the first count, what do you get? 7.0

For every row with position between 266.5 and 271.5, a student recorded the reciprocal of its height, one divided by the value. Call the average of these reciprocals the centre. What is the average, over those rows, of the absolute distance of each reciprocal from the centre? 0.0017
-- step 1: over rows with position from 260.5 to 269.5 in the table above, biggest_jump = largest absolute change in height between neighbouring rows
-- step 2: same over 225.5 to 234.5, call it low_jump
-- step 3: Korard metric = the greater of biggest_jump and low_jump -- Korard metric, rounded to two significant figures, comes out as 0.48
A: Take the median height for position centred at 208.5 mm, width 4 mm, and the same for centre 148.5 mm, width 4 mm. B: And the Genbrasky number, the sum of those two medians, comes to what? 14.2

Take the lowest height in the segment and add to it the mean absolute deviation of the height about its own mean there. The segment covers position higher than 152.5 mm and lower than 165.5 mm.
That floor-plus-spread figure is 7.0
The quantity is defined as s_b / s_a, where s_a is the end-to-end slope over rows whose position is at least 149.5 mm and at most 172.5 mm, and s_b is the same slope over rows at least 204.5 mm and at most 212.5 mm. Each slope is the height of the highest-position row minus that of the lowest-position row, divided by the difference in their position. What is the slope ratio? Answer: -4.0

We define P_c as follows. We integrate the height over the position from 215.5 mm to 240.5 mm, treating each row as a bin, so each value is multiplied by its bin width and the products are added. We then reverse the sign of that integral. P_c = -171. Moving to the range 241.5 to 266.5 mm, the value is -165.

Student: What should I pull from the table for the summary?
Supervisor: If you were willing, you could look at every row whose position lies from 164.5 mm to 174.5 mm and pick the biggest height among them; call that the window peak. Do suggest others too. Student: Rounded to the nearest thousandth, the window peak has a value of 7.342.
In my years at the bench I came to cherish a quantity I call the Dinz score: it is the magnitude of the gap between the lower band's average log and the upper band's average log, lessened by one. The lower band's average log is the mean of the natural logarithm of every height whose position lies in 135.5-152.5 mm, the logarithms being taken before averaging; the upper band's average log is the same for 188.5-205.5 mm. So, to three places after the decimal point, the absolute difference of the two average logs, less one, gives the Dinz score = -0.922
